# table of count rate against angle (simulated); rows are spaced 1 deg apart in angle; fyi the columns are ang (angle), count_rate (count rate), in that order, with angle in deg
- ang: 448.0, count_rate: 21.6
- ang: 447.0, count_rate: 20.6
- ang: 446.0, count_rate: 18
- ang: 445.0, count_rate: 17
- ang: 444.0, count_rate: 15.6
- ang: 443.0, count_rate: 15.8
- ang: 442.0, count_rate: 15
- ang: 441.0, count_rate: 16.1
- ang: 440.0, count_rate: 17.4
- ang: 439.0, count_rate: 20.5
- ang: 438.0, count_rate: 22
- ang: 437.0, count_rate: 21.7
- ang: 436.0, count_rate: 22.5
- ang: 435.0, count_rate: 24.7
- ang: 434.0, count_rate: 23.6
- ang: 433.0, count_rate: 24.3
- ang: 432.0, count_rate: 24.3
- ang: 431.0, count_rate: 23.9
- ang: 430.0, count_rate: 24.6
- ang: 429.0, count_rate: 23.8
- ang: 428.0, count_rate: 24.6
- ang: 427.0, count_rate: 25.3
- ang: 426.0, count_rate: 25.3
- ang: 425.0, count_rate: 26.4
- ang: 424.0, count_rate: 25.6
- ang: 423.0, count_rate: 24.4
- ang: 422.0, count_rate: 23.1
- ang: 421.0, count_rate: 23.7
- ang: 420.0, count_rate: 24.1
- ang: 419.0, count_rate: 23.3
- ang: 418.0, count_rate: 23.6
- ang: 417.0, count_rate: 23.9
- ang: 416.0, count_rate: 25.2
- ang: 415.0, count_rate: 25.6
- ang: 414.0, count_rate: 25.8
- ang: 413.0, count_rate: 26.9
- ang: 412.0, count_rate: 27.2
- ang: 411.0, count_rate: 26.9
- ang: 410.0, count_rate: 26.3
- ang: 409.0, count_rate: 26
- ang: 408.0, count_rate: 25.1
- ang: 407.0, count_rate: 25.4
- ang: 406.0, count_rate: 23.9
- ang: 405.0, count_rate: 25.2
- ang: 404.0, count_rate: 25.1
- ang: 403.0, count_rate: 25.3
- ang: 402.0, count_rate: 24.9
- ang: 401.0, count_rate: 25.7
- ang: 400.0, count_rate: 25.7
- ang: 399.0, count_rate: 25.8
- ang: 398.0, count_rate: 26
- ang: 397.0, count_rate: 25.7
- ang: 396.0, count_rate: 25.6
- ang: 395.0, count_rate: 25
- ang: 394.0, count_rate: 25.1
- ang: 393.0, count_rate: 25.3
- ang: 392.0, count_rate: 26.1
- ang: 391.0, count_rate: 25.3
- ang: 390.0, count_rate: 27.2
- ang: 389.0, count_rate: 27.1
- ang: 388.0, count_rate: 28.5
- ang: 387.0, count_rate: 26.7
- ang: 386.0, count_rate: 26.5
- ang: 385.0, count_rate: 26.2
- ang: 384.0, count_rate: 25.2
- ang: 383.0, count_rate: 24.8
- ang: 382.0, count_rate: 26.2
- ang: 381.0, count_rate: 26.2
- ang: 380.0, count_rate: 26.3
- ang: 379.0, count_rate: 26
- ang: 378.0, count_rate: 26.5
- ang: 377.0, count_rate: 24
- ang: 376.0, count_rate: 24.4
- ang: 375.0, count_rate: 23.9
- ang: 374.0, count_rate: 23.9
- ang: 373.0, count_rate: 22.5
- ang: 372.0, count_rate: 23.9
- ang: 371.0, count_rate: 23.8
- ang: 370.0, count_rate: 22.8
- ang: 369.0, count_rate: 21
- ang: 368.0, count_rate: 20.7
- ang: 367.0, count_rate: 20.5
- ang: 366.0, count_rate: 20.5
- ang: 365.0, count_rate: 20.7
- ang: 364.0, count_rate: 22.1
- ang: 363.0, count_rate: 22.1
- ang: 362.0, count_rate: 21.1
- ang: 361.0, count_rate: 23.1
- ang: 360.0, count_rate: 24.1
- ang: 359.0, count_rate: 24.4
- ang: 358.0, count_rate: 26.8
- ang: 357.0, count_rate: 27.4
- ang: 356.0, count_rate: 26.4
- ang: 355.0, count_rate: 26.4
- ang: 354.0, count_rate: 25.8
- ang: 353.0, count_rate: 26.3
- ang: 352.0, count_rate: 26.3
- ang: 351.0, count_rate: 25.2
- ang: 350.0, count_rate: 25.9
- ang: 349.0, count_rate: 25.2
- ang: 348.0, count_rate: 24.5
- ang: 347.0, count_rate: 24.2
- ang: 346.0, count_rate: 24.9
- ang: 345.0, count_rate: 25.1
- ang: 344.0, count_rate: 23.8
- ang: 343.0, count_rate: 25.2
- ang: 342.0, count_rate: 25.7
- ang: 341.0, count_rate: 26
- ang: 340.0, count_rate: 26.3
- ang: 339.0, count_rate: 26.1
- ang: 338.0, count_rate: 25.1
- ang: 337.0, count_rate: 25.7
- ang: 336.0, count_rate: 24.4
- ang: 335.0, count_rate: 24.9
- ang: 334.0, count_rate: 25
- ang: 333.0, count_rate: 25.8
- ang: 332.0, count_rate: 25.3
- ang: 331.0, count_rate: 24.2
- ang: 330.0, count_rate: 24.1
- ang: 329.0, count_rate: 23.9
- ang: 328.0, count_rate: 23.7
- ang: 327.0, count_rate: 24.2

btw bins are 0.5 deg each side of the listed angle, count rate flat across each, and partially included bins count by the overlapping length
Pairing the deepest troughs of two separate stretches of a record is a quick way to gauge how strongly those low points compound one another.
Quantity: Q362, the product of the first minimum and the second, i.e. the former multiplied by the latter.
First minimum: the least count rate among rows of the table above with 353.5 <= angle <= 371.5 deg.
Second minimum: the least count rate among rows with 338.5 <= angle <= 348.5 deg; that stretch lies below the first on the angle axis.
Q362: 488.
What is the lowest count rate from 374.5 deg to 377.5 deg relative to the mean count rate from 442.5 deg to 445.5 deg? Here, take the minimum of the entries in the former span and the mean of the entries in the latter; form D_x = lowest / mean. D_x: 1.48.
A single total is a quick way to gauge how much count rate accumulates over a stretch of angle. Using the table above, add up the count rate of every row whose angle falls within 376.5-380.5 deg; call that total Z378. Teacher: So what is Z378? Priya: 103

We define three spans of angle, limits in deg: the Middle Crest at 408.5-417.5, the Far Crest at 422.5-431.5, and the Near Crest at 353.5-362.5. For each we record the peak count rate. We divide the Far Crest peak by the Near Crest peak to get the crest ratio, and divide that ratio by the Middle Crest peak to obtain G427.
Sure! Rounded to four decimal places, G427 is 0.0354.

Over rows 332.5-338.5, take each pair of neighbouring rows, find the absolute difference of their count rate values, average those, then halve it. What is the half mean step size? 0.330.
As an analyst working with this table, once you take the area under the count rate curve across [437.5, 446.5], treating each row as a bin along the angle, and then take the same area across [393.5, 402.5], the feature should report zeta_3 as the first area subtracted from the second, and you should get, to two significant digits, 72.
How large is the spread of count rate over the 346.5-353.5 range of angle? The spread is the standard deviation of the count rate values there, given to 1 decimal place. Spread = 0.8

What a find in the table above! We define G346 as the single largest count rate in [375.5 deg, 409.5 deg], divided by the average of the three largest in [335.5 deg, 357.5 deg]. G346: 1.07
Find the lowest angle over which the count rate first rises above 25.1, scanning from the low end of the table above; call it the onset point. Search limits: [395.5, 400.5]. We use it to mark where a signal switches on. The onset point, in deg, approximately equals 396.0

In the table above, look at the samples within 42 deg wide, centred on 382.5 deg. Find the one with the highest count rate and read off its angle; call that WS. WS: 388.0 deg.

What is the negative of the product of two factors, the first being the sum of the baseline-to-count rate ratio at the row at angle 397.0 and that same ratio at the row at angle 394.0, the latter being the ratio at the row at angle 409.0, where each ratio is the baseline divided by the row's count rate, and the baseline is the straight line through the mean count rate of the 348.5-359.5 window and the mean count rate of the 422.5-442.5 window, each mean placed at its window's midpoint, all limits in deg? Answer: -1.75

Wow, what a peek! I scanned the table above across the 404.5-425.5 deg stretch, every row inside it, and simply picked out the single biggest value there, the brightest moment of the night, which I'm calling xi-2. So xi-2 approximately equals 27.2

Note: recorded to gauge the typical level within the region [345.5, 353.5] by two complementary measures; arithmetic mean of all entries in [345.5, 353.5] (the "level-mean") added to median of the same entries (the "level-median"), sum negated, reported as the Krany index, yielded -50.5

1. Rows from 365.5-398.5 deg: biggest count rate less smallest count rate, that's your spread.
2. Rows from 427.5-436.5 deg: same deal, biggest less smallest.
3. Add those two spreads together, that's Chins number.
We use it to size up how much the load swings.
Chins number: 10.2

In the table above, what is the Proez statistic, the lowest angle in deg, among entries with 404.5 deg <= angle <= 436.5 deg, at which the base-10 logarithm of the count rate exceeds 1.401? 405.0 deg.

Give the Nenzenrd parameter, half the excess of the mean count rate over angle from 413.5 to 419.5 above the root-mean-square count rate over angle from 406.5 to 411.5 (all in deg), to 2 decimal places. -0.69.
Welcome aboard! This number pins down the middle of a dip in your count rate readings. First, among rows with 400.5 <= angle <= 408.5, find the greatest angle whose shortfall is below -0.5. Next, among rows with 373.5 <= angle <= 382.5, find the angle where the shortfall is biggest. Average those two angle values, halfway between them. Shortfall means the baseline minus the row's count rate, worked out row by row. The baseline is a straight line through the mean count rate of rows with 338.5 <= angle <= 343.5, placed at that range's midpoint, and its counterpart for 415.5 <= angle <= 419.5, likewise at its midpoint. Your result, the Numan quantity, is 391.0 deg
